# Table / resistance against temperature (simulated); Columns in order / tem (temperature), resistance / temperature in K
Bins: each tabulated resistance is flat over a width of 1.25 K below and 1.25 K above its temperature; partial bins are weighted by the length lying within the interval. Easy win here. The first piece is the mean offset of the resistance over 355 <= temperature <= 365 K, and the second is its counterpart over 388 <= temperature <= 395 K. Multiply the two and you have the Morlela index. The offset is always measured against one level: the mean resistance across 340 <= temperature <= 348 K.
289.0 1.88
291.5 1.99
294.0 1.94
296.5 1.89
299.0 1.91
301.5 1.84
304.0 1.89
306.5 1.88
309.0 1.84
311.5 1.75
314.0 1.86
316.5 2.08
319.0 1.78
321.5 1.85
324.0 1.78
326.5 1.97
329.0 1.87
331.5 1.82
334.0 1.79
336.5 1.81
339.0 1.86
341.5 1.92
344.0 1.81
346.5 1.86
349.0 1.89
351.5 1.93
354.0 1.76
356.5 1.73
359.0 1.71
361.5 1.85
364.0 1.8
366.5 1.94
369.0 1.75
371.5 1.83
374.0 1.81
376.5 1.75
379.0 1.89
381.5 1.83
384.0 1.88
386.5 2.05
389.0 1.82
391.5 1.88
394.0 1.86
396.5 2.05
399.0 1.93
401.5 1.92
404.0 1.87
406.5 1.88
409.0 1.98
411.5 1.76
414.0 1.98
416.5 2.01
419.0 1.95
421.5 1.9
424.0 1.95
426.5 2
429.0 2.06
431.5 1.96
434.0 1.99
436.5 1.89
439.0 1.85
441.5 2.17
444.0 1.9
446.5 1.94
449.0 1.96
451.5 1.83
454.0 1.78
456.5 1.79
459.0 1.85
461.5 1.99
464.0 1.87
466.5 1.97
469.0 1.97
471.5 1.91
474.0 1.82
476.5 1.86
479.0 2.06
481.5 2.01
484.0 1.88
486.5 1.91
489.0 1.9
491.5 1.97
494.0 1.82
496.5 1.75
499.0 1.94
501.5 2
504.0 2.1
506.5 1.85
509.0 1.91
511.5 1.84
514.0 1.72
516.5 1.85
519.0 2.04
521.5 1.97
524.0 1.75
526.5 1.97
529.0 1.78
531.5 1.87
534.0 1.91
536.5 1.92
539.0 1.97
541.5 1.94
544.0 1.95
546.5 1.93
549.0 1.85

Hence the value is 0.0009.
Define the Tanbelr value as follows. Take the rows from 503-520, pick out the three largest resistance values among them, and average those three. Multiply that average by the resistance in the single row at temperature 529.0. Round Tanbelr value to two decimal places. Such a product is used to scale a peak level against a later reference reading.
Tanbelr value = 3.59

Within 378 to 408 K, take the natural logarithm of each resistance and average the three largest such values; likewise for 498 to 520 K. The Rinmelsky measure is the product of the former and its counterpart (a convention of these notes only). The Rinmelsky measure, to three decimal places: 0.500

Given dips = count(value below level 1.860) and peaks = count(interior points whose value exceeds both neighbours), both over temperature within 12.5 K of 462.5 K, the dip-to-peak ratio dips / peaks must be 5.0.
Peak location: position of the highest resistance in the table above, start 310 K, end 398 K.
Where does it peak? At 316.5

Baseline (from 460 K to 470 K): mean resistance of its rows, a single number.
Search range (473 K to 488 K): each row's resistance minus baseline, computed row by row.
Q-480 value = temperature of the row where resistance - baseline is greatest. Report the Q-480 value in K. 479.0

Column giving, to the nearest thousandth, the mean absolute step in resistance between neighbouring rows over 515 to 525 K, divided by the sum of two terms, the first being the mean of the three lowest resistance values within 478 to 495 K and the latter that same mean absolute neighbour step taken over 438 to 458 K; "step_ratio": 0.081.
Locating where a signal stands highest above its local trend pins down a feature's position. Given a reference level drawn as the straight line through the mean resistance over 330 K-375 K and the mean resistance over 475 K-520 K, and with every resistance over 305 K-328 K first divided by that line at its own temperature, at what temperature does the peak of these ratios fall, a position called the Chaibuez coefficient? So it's 316.5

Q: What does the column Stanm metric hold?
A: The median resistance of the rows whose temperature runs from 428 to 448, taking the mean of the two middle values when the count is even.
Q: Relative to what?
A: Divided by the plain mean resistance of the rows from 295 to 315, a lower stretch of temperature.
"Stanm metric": 1.05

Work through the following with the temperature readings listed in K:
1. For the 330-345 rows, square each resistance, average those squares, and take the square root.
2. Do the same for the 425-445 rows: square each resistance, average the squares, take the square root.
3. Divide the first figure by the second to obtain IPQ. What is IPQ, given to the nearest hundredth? 0.93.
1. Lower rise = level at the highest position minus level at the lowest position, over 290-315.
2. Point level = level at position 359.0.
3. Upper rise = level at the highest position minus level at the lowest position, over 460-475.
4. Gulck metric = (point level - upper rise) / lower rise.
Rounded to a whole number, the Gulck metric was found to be -14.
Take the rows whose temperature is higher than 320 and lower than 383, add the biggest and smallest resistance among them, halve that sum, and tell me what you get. 1.84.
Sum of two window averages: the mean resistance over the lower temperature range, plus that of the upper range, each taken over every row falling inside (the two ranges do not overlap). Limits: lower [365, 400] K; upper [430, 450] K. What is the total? 3.83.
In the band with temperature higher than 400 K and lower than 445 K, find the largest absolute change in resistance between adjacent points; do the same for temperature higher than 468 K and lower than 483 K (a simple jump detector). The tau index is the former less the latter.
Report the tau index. 0.12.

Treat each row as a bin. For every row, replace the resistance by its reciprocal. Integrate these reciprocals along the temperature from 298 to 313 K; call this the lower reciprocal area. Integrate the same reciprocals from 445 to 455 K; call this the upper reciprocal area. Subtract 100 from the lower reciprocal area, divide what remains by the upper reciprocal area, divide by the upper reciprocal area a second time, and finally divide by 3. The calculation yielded -1.1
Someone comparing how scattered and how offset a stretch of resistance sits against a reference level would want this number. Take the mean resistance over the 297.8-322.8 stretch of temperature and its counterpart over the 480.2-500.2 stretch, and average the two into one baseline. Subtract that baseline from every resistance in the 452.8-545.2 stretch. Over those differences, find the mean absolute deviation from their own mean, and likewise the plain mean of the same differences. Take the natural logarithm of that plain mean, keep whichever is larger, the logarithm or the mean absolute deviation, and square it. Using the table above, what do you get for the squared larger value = 0.0054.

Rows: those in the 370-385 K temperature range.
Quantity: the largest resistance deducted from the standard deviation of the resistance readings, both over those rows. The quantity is -1.84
